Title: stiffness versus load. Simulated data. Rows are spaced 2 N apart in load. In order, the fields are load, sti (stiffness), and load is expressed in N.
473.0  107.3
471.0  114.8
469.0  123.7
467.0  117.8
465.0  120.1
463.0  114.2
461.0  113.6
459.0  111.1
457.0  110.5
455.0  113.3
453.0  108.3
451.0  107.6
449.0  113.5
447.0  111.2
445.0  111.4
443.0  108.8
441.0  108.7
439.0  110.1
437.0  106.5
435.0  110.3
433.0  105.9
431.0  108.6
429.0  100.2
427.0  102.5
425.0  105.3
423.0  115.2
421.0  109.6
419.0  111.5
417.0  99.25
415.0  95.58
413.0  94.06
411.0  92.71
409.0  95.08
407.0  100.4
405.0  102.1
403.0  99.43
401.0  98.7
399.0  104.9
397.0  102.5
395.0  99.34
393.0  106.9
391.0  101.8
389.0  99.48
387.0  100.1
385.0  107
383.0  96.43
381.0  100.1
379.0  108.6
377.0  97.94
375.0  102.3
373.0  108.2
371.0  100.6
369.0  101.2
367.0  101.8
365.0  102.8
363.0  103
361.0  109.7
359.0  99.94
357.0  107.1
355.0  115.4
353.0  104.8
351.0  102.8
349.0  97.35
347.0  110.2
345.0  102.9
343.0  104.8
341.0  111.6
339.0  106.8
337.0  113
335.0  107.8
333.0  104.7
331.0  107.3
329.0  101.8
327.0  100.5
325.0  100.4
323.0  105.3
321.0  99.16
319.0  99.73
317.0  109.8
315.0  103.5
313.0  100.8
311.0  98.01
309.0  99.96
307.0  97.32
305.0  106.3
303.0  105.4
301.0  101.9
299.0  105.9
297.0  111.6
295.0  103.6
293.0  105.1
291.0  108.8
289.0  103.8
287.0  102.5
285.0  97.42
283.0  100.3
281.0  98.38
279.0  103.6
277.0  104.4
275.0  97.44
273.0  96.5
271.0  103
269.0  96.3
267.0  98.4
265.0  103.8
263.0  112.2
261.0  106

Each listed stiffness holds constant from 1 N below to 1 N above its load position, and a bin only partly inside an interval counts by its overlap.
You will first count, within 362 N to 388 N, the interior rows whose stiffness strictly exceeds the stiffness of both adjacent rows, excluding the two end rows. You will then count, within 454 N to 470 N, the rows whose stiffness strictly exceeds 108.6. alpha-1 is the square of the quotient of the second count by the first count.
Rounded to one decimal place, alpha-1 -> 7.1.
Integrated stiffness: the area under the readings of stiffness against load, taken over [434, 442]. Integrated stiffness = 871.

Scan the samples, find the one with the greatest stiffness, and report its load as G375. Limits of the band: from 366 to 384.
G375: 379.0 N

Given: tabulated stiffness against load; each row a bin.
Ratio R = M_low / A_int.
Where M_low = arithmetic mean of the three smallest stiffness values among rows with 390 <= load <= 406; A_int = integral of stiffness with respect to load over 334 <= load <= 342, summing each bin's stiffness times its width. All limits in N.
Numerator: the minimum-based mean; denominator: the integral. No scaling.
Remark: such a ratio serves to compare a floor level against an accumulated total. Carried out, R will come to 0.113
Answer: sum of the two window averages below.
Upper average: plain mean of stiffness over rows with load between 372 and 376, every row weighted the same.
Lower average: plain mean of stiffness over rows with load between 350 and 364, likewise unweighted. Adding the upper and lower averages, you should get 211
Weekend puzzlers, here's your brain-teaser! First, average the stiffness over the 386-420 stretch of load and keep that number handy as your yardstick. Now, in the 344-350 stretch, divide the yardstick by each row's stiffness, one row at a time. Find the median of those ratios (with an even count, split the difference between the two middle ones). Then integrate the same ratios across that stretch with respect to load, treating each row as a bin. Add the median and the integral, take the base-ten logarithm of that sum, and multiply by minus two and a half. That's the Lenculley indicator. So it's -2.081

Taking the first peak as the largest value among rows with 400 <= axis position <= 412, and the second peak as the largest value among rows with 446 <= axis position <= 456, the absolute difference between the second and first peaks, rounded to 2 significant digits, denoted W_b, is 11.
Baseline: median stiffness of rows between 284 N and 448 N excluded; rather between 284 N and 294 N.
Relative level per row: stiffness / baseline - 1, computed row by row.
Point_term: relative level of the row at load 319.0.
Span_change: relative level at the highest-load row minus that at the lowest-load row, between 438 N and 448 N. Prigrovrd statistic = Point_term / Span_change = -3.7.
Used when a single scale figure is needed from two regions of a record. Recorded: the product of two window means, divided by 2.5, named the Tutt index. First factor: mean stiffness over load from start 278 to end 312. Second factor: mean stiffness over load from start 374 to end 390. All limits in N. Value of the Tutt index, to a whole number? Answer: 4179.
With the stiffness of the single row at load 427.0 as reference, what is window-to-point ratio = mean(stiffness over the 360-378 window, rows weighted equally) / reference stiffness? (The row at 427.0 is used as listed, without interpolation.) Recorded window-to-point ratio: 1.01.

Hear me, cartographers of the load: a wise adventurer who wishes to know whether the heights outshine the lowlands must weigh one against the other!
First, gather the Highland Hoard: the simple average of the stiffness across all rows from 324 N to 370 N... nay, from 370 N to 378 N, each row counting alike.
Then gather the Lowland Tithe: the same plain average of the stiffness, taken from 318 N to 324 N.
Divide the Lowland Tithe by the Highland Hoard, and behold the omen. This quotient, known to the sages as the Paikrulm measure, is 0.99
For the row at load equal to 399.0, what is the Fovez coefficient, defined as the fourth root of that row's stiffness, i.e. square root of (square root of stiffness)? 3.20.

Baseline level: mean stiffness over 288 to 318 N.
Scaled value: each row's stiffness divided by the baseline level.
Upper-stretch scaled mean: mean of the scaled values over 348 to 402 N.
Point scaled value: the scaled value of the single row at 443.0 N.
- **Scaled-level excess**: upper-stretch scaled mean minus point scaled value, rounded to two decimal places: -0.06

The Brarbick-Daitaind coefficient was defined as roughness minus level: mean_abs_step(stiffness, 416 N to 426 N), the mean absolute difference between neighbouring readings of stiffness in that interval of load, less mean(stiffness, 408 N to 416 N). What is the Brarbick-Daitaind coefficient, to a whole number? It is -87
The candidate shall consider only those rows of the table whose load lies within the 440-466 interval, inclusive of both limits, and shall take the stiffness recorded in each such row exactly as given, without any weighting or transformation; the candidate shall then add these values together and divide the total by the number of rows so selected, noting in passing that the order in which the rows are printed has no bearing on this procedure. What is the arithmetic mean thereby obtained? 111.7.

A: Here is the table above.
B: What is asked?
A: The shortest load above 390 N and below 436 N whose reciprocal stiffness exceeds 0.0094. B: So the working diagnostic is 391.0 N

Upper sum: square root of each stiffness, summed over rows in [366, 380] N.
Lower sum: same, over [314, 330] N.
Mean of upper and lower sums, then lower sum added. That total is 157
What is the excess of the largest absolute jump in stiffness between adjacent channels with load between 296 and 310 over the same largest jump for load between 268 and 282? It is 2.0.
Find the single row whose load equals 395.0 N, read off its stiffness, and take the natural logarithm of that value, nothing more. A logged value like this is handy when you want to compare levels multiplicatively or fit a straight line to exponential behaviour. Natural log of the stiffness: 4.60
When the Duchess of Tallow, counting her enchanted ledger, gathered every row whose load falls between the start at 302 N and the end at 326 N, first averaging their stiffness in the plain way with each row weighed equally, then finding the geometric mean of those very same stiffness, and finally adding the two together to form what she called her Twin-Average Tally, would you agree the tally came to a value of 204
